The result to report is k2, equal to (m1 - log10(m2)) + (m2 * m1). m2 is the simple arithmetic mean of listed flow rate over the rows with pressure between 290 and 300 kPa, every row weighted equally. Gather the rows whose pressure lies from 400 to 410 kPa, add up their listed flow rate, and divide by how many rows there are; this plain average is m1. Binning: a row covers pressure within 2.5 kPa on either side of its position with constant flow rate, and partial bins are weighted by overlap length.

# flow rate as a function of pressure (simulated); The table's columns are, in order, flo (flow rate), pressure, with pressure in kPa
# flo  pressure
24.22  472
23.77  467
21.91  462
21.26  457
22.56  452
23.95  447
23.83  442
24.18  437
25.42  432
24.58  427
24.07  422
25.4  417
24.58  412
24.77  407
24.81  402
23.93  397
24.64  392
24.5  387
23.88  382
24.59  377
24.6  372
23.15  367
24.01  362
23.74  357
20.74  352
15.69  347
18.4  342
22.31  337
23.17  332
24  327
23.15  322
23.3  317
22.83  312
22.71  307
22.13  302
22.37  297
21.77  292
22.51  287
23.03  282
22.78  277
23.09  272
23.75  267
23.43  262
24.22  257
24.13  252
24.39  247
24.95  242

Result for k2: 571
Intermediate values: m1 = 24.8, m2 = 22.1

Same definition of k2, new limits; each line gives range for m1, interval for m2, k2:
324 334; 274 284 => 562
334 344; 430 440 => 524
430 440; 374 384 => 624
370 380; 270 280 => 587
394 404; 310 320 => 585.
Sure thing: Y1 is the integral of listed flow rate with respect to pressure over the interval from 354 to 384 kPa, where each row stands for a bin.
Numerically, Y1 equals 718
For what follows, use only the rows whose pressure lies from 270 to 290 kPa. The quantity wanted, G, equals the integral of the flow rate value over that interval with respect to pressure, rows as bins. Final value 456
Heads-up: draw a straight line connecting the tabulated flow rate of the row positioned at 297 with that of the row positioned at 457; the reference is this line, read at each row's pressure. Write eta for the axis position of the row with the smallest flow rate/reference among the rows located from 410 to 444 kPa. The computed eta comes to 442 kPa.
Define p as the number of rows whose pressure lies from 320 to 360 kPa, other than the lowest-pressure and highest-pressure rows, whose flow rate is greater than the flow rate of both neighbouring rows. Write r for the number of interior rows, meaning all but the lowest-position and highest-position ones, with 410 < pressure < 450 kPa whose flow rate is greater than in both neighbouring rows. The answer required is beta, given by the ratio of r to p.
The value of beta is 2.00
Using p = 1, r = 2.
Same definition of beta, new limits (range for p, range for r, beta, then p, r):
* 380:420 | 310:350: 1.00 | 2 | 2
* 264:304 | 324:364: 0.00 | 2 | 0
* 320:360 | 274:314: 2.00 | 1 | 2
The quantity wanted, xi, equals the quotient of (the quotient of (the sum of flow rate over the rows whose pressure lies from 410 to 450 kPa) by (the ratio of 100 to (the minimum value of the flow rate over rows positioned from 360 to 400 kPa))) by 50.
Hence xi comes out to 0.908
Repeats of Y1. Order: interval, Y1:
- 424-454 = 723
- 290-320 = 676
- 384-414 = 736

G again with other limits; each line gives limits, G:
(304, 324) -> 459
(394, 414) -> 490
